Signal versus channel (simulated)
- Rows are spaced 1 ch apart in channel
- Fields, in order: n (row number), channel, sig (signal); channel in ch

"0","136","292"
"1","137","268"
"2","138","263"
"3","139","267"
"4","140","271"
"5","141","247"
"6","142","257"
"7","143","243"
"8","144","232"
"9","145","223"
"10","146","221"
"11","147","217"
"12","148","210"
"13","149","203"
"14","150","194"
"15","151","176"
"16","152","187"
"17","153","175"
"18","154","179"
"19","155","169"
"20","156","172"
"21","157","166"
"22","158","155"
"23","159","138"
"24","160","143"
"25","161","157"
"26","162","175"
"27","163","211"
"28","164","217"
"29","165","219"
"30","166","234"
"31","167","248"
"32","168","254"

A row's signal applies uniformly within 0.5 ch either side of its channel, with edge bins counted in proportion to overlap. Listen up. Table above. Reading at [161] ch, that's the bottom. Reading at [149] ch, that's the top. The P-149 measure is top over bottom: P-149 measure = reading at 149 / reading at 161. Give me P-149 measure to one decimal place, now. 1.3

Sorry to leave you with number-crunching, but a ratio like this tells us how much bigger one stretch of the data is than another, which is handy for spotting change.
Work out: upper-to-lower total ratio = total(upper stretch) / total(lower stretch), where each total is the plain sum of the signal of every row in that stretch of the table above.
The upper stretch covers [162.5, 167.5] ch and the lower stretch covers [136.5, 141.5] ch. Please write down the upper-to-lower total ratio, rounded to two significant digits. 0.86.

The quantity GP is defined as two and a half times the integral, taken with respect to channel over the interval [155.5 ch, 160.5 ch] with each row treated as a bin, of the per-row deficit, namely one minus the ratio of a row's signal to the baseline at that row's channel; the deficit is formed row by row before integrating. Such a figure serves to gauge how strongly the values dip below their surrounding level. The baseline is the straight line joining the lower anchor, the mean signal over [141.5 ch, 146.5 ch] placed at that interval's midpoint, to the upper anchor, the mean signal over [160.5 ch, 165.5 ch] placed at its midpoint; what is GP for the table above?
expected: 3.1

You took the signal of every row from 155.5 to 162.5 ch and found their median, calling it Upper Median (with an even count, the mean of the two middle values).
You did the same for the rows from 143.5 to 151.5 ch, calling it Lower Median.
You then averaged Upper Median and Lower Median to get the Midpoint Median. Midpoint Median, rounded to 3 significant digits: 185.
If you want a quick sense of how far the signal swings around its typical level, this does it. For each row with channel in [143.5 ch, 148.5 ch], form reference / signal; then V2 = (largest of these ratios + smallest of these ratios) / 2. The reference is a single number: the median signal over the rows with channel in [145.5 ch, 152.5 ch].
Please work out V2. 0.9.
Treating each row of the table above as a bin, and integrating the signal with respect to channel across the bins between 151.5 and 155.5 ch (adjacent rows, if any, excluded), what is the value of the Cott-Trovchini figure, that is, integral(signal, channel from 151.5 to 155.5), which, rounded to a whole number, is 710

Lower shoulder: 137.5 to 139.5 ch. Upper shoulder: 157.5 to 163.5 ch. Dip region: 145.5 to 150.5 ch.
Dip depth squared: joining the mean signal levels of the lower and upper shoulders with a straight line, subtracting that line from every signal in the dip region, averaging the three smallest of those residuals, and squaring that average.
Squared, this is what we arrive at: 198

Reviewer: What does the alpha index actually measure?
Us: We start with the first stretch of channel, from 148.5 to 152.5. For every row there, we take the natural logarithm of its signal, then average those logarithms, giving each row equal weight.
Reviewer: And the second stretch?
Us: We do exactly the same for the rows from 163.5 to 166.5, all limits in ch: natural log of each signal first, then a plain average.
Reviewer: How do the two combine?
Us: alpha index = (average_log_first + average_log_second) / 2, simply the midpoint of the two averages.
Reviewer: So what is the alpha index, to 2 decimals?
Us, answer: 5.33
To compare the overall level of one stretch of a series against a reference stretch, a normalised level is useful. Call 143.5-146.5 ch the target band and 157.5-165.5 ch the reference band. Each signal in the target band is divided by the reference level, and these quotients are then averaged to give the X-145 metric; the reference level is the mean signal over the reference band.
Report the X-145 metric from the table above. 1.3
